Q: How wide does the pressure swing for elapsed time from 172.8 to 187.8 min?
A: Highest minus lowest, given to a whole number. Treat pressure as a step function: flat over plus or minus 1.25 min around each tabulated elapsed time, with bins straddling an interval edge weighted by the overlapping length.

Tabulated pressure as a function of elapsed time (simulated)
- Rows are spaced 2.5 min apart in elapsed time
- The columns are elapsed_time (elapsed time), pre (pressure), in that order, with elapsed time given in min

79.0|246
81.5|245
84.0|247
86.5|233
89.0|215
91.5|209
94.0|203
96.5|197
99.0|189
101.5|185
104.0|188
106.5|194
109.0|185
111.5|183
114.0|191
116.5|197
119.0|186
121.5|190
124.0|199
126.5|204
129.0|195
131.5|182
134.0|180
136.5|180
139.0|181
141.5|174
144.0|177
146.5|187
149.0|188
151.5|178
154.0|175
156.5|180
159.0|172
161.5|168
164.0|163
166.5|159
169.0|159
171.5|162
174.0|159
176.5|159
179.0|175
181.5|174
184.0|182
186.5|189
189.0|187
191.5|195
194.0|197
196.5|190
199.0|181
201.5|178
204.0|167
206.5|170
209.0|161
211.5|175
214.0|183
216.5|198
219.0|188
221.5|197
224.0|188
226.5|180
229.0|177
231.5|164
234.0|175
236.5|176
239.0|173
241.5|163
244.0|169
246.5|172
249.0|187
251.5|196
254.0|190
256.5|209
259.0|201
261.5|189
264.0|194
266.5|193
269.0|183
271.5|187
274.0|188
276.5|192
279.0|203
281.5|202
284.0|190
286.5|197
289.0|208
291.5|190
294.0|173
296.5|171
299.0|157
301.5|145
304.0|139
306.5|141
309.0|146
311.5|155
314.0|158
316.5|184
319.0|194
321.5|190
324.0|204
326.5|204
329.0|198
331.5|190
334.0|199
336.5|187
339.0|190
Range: 30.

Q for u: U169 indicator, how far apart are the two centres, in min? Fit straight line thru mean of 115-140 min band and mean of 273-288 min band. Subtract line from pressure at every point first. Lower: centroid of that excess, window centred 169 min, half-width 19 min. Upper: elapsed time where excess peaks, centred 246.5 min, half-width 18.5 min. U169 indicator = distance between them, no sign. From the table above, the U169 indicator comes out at 87.8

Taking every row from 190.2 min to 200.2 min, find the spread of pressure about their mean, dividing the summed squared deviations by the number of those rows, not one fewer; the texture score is 6.2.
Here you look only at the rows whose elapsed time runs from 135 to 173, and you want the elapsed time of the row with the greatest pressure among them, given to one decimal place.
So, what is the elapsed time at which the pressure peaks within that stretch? 149.0 min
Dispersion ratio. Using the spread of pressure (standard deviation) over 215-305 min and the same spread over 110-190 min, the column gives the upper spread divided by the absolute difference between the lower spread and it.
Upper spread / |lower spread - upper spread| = 4.0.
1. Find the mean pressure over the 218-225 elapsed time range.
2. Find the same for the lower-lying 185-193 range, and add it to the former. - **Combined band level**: 381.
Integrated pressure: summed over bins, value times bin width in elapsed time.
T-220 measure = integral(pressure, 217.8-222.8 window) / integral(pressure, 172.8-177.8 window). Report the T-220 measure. 1.21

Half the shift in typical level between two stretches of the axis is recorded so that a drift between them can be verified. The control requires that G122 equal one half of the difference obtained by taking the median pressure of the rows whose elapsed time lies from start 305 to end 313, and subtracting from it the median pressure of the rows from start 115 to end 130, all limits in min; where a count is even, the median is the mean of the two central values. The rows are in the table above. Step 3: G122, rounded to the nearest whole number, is -25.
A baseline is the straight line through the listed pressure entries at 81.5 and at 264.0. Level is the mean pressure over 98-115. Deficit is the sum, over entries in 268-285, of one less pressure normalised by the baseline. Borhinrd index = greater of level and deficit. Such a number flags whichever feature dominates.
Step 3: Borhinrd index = 188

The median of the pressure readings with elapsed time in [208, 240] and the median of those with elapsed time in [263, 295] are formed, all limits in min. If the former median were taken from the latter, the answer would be 15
